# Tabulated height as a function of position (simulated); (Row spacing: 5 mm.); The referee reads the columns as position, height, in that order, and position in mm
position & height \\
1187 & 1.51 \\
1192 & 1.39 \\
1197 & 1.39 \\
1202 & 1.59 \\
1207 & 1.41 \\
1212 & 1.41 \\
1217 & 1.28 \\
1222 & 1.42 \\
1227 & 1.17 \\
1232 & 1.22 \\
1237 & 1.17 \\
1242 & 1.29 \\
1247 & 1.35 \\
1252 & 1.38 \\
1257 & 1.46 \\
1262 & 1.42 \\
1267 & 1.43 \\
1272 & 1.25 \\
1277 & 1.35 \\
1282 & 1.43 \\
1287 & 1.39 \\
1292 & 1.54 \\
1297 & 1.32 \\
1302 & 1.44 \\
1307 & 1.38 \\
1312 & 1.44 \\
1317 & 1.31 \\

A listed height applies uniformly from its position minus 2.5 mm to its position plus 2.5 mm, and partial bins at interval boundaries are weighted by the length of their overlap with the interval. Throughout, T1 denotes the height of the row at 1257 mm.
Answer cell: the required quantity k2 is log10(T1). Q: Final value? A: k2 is 0.16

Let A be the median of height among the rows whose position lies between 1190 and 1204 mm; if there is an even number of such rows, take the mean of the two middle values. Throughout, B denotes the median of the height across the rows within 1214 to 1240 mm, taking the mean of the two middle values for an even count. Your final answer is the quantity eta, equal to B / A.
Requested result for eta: 0.88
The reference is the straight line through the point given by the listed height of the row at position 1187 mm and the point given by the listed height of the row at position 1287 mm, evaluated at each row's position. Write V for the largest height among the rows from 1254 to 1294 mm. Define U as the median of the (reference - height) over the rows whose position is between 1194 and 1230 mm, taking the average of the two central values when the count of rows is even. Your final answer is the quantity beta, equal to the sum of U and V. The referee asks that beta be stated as 1.62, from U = 0.076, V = 1.54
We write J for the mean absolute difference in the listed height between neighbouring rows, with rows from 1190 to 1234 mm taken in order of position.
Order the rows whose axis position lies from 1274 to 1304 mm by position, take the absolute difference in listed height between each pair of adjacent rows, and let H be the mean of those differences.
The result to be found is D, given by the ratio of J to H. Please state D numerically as 1.0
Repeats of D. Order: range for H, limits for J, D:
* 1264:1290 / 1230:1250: 0.8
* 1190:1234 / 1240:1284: 0.6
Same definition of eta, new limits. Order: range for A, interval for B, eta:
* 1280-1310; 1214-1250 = 0.91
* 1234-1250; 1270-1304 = 1.08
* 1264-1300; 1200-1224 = 1.01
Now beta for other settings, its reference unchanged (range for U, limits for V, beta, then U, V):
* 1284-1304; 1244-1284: 1.43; -0.034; 1.46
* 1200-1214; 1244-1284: 1.53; 0.070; 1.46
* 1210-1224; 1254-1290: 1.53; 0.070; 1.46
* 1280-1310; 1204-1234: 1.40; -0.024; 1.42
